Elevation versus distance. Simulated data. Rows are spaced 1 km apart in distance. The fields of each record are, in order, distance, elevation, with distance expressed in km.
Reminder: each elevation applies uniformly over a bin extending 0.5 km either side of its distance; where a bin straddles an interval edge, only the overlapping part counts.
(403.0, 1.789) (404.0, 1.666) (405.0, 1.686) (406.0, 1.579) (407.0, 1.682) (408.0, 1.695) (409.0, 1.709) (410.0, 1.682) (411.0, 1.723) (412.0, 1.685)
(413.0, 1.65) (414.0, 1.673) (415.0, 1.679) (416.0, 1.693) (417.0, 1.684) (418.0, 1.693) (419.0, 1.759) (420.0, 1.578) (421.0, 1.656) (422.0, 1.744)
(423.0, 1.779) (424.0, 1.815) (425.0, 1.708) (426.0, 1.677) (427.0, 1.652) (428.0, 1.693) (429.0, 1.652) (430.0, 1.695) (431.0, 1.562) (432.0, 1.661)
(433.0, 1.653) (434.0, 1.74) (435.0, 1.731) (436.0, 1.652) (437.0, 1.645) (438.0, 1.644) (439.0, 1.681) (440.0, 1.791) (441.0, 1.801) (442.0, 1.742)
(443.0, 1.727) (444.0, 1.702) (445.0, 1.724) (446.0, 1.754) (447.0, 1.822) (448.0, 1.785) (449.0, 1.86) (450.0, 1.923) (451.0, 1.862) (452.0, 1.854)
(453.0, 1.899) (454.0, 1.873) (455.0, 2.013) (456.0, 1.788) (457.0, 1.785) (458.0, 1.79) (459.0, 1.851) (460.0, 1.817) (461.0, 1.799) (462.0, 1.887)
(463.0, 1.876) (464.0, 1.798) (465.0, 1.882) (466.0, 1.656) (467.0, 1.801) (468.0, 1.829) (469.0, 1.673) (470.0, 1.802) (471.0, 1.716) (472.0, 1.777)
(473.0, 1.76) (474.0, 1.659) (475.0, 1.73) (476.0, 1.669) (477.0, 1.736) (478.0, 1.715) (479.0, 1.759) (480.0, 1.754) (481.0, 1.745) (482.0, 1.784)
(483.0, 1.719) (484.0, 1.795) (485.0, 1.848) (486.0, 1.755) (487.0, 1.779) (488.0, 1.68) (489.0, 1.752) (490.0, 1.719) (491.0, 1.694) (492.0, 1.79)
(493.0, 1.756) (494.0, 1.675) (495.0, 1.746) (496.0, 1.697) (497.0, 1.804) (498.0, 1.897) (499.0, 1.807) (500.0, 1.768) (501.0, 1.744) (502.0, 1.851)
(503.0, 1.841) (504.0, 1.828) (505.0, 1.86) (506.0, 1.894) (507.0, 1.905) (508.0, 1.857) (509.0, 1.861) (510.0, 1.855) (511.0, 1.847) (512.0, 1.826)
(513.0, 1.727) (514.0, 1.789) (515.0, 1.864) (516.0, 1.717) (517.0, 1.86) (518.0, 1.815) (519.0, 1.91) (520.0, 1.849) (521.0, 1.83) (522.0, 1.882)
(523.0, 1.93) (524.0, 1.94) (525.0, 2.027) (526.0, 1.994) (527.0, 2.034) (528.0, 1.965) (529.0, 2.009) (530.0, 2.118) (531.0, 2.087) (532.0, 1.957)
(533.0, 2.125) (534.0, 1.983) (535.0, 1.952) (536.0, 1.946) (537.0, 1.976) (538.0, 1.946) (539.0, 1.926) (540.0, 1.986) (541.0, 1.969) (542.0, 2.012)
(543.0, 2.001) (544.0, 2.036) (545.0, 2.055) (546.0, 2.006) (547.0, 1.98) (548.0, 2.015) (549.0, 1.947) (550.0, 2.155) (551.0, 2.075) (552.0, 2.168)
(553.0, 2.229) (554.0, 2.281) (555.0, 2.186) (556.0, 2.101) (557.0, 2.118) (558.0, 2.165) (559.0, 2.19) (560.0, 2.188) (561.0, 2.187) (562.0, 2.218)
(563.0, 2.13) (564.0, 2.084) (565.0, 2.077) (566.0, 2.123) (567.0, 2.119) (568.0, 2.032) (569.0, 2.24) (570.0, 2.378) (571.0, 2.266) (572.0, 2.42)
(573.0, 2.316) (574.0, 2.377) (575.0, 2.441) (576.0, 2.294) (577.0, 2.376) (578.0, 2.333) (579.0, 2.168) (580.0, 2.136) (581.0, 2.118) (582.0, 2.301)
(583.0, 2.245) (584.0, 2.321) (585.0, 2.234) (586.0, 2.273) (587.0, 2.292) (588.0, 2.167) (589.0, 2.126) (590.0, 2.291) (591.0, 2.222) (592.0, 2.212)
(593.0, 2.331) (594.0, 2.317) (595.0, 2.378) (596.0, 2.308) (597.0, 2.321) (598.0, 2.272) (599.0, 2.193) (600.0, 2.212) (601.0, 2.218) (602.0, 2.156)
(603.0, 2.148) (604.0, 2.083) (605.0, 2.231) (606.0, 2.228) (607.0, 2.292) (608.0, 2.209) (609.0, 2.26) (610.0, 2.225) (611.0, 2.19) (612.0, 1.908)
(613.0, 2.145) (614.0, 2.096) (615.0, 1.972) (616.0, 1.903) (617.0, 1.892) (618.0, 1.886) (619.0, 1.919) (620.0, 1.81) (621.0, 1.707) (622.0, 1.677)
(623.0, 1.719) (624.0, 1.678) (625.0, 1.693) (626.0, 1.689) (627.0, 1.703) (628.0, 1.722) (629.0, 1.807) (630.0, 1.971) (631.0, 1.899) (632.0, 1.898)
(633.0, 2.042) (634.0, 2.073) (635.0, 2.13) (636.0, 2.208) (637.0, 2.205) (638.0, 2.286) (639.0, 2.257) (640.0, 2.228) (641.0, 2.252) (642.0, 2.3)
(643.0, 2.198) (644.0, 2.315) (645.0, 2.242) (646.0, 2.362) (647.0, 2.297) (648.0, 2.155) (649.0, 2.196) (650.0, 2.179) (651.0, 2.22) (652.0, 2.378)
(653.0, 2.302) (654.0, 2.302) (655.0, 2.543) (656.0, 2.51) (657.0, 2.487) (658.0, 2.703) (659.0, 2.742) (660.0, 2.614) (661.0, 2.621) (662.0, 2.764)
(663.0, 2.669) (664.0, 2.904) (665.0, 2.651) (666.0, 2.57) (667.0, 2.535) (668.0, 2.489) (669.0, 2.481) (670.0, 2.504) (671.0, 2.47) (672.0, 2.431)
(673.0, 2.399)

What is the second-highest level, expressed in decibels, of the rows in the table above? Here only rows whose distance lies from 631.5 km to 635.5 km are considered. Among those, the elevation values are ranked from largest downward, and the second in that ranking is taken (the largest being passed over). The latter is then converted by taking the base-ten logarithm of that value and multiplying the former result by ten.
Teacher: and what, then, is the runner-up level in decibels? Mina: 3.17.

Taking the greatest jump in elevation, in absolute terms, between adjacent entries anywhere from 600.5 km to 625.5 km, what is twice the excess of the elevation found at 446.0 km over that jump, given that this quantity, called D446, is 2.94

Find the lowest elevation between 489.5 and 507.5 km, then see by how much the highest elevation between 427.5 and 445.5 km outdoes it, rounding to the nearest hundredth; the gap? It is 0.13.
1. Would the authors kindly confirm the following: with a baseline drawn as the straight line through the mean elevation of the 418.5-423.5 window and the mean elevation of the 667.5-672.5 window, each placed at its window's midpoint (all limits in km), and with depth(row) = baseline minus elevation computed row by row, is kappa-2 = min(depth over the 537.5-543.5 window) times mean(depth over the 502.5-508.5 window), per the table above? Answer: 0.007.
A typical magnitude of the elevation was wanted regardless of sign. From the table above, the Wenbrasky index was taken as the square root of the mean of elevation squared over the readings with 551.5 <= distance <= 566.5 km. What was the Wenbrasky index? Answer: 2.16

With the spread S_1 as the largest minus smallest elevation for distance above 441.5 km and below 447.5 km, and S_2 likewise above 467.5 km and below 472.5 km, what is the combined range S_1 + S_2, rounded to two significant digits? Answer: 0.28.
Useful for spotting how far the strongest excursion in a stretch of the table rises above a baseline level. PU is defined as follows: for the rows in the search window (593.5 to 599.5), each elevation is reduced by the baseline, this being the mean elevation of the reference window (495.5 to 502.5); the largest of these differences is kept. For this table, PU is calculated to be 0.58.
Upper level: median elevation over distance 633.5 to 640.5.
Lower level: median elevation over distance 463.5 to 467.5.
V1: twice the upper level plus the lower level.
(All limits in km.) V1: 6.22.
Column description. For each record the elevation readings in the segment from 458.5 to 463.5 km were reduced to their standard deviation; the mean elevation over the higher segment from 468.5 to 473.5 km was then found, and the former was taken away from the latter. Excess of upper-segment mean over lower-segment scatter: 1.7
